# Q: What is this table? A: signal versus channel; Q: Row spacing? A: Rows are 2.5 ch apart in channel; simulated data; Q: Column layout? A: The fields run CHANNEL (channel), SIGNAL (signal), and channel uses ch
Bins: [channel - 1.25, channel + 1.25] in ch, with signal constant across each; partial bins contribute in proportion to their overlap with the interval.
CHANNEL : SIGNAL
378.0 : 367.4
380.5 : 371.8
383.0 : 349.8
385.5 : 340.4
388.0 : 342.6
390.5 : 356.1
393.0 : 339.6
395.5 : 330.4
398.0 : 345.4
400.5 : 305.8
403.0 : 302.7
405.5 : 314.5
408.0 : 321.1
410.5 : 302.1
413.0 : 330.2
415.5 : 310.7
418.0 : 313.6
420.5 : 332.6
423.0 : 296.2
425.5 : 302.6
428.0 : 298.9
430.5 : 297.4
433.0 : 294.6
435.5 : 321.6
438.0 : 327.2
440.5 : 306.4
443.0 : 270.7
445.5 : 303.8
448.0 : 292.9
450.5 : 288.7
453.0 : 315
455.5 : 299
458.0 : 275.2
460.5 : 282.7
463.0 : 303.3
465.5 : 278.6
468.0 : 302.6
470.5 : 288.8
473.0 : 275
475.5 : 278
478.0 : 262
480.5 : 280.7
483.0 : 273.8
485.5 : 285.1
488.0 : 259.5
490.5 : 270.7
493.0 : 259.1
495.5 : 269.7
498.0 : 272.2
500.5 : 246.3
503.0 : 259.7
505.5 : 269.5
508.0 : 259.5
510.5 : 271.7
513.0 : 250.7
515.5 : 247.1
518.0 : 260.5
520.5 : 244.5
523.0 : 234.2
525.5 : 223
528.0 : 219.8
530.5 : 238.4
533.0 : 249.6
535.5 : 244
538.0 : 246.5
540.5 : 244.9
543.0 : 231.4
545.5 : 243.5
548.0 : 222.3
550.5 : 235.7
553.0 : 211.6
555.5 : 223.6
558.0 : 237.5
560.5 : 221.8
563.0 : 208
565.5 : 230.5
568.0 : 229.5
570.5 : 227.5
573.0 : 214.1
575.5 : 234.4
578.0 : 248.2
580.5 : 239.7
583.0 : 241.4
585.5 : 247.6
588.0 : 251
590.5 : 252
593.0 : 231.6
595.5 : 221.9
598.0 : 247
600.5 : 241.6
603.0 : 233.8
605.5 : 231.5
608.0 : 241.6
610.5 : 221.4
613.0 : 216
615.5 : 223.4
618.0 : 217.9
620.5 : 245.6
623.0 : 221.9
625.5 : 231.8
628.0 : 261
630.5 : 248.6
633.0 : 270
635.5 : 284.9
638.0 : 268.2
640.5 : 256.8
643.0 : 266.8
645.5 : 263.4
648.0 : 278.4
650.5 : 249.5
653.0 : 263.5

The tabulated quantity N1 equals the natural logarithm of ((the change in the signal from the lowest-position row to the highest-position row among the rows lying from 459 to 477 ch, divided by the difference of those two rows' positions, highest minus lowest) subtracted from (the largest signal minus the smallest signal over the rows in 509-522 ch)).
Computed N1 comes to 3.31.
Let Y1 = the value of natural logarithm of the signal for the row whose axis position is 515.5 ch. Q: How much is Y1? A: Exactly 5.51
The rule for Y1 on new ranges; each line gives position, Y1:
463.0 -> 5.71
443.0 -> 5.60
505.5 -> 5.60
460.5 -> 5.64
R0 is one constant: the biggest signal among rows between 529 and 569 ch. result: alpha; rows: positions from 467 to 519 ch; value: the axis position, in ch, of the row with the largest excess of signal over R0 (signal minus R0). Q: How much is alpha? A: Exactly 468.0 ch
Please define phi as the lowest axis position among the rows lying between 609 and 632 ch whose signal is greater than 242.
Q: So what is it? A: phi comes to 620.5 ch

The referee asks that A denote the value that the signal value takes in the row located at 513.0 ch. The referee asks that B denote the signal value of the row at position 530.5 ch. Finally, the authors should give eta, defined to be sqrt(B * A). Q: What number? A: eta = 244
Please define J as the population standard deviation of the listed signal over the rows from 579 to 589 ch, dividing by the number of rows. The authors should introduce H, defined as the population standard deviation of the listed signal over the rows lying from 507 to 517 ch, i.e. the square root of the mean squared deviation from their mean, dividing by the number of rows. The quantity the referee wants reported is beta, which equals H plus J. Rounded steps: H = 9.5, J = 5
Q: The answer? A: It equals 14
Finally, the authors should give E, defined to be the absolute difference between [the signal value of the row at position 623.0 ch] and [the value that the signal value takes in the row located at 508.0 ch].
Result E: 38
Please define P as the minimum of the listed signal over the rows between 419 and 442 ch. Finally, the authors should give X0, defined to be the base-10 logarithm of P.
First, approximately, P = 294.6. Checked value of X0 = 2.47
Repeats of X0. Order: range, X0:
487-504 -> 2.39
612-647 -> 2.33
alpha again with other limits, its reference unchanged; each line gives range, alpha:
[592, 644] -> 635.5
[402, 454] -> 420.5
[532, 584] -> 533.0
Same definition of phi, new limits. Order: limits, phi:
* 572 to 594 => 578.0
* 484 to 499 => 485.5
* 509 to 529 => 510.5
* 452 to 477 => 453.0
